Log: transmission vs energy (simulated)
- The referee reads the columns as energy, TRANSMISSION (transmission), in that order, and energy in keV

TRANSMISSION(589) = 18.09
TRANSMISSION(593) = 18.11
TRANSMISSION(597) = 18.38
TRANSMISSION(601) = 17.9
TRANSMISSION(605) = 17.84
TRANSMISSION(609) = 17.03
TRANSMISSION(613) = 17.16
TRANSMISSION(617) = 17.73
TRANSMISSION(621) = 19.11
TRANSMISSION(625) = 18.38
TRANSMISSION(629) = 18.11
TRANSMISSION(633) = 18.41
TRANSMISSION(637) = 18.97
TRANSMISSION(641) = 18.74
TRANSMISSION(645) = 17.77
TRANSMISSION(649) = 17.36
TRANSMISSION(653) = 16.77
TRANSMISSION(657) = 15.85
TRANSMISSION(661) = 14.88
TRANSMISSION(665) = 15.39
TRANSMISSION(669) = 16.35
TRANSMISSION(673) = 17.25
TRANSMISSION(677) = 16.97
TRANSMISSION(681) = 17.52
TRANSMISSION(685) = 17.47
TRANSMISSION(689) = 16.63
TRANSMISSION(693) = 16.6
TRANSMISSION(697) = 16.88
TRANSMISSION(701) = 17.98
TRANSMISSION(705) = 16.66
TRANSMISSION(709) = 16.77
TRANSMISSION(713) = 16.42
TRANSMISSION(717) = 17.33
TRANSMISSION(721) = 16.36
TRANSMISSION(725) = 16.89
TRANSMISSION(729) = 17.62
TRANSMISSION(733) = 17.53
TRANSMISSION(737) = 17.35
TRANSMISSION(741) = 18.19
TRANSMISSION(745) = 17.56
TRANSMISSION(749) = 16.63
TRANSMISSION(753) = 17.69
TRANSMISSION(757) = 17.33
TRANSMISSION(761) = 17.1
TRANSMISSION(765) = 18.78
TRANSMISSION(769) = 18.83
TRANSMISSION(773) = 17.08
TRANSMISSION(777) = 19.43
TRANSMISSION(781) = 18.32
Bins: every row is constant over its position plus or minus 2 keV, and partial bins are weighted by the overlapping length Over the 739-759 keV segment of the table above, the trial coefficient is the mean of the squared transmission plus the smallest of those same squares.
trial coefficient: 582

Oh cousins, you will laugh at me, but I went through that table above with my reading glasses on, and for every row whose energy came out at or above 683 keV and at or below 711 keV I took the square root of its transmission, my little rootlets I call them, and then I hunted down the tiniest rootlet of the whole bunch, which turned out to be 4.074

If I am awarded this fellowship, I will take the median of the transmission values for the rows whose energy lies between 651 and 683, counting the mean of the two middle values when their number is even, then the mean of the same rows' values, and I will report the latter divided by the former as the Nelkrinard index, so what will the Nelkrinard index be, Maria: 0.99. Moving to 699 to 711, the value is 1.02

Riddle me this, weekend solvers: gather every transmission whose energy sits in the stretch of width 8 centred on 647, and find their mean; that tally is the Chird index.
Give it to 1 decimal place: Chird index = 17.6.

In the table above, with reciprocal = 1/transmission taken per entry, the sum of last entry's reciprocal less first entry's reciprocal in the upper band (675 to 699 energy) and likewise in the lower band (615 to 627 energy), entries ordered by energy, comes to -0.002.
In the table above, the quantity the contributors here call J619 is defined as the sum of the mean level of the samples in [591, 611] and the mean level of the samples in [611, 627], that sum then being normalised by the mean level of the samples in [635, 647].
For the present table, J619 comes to 1.94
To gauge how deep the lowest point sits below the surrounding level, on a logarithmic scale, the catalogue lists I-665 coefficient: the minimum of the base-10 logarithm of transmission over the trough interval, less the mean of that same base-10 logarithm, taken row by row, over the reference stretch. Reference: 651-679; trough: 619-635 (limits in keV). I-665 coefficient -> 0.05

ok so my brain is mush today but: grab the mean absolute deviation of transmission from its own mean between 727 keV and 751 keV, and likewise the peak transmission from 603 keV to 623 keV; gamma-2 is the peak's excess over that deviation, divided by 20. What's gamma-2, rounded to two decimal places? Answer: 0.94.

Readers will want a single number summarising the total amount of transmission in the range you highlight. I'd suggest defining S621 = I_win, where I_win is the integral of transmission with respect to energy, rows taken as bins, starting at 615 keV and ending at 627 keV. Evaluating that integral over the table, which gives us 221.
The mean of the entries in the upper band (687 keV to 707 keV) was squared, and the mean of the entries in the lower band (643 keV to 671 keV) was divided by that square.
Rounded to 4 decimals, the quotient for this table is 0.0569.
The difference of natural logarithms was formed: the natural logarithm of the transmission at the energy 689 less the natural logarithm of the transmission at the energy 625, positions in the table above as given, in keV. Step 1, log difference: -0.10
